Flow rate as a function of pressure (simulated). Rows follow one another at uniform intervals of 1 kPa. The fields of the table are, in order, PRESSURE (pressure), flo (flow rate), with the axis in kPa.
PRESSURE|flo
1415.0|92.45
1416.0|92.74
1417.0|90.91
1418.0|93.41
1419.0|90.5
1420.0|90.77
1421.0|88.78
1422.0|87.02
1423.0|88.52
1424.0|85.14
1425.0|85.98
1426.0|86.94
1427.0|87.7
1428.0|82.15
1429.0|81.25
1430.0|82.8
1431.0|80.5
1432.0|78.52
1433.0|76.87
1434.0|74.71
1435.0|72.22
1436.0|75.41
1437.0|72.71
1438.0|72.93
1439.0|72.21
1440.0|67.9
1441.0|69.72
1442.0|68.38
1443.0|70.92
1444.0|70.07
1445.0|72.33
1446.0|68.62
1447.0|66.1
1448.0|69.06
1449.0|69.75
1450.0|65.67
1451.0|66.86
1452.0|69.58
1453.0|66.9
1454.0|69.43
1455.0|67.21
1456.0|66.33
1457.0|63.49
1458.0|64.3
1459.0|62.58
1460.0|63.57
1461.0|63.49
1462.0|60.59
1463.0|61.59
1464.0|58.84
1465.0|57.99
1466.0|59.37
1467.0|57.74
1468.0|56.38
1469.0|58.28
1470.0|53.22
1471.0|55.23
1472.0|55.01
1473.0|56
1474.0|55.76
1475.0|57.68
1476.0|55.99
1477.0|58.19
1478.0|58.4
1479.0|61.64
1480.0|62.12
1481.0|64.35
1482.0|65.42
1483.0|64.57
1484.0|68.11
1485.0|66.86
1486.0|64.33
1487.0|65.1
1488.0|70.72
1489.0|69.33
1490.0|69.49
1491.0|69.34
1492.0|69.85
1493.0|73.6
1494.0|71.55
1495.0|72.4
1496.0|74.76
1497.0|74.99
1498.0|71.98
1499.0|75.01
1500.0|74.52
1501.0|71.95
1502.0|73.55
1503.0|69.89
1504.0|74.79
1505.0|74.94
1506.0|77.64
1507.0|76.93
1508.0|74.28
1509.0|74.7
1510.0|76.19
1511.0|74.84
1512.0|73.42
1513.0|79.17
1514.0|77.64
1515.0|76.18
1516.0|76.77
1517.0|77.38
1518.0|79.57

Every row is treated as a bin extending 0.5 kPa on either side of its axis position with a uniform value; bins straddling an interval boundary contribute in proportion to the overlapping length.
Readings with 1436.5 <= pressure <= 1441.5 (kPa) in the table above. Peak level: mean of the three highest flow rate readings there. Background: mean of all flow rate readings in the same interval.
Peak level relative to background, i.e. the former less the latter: 1.5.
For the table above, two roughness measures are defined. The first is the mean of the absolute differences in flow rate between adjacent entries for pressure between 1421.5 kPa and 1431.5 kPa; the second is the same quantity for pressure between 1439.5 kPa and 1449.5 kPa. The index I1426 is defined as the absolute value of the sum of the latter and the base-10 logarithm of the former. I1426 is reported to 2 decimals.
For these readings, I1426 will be 2.37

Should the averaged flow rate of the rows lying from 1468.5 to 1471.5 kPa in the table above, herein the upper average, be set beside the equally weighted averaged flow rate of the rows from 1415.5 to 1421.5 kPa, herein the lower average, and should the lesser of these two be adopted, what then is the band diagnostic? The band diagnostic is 55.6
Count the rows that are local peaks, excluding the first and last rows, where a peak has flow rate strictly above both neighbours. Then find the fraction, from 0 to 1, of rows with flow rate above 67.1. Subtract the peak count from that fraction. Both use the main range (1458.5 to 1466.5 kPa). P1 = -2.0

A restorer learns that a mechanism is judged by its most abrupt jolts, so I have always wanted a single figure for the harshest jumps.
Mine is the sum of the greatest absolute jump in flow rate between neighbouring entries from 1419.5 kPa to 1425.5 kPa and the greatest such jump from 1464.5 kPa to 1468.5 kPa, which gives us 5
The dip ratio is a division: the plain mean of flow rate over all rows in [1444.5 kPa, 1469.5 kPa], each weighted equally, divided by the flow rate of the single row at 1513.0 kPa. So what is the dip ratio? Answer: 0.81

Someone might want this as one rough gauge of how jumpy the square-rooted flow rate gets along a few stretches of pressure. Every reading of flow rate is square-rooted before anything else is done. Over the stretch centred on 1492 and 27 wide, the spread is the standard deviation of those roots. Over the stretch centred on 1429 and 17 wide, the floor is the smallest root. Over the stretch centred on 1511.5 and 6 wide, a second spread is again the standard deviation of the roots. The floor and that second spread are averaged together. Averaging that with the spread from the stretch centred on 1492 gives 2.28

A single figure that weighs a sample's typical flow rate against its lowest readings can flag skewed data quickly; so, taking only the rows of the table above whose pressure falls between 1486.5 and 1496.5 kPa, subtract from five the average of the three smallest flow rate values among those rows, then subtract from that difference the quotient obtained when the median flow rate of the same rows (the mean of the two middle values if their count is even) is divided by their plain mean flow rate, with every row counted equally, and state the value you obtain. -64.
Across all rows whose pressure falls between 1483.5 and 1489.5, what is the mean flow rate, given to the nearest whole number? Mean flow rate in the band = 67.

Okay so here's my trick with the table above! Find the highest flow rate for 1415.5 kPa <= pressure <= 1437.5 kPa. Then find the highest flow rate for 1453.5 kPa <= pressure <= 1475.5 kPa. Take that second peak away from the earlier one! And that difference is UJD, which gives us 24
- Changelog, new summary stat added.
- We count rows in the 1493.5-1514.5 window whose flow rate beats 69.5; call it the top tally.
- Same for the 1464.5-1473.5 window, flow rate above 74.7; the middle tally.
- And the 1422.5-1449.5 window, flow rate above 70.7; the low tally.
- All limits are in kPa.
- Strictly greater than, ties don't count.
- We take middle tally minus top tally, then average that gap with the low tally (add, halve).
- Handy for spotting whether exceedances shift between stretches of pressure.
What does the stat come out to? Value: -1.0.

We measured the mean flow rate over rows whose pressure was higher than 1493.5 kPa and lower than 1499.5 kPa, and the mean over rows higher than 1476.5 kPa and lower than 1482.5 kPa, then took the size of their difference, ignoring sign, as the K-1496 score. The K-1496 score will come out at 12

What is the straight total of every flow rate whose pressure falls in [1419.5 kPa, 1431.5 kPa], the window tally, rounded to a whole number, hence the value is 1028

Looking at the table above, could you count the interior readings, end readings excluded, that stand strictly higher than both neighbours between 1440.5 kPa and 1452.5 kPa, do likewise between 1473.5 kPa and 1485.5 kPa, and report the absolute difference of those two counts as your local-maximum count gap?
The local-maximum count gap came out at 0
